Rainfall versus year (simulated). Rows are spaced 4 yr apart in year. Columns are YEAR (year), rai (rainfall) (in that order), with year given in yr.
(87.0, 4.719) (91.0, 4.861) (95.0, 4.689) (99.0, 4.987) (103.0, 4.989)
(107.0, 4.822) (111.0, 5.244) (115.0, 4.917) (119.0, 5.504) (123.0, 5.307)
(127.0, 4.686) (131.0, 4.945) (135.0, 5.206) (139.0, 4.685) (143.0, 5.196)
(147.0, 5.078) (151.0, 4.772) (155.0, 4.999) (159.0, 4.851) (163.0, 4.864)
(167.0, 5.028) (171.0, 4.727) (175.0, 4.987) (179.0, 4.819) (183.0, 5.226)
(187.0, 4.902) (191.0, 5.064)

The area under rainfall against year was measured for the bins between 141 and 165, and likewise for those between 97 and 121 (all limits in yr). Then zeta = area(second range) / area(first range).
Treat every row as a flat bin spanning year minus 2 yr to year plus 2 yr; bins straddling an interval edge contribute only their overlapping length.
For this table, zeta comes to 1.02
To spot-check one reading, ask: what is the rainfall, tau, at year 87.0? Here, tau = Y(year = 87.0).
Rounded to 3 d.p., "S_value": 4.719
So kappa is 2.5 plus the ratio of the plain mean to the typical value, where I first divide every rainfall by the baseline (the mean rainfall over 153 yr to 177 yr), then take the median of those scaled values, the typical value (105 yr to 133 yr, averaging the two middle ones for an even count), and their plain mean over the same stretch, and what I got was 3.52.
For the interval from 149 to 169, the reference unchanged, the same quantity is 3.51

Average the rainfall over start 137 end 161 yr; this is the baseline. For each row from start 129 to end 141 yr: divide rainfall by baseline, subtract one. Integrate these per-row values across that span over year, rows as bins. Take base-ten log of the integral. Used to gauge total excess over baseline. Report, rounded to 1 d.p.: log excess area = -1.4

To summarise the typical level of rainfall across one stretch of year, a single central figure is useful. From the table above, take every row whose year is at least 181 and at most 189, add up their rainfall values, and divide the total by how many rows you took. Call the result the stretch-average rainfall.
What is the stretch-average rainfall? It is 5.06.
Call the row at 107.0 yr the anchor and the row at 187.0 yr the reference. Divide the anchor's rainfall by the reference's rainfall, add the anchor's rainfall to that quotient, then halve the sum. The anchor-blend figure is 2.90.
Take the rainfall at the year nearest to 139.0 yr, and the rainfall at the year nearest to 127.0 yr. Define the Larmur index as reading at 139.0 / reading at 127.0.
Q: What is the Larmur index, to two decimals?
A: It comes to 1.00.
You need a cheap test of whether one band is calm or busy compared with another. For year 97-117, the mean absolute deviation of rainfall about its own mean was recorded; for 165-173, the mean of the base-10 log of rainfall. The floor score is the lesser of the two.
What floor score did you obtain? 0.10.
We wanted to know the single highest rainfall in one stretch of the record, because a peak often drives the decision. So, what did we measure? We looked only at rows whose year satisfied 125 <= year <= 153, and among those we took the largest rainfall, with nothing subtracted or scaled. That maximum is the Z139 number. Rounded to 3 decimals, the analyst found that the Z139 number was 5.206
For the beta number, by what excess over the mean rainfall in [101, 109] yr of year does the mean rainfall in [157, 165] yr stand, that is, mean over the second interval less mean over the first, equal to -0.048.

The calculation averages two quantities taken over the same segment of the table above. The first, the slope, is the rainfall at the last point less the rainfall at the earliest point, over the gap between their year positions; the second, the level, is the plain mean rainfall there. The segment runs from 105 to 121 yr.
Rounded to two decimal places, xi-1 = 2.59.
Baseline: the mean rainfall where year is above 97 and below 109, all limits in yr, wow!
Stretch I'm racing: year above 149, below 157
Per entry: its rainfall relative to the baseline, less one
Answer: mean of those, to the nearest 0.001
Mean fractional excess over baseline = -0.010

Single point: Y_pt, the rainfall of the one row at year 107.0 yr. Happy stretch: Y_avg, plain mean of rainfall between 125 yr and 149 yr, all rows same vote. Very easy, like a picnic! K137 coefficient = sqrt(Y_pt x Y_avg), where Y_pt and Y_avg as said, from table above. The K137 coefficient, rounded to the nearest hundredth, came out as 4.89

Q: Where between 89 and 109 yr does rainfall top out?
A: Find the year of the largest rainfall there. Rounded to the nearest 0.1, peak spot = 103.0 yr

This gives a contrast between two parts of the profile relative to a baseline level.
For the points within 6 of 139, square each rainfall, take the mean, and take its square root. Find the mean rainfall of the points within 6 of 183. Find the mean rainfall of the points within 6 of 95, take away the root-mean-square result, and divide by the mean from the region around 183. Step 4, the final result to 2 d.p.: -0.04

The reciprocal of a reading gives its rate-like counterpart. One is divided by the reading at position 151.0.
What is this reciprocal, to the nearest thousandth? 0.210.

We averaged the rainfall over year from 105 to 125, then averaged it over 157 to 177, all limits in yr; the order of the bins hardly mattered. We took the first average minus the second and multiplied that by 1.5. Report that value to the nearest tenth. 0.4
